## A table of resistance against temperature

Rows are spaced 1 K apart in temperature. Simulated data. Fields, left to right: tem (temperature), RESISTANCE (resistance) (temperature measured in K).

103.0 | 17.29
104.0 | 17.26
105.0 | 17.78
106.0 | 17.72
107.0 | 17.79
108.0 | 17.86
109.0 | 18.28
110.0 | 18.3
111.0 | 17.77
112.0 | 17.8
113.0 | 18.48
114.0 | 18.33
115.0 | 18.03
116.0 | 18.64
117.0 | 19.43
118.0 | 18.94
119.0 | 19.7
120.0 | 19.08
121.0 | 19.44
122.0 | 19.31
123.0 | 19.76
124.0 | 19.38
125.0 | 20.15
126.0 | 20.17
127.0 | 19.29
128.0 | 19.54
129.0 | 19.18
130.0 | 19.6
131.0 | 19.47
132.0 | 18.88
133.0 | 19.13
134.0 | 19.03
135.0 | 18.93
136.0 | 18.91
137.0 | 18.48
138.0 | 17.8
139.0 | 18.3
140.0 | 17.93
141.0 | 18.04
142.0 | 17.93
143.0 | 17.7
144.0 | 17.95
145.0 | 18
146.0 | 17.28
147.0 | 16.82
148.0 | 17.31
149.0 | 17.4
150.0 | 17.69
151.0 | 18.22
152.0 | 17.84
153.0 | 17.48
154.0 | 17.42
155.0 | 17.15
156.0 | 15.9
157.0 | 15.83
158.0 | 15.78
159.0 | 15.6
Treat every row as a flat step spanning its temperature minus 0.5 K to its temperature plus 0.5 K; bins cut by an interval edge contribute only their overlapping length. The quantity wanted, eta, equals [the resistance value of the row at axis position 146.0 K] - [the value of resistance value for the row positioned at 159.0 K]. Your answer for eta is 2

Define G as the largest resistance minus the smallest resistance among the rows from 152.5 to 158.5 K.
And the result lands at 1.7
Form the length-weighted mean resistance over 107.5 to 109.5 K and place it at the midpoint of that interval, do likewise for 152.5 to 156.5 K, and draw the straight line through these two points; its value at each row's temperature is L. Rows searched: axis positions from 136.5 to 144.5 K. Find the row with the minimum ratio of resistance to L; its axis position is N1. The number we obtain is 138.0 K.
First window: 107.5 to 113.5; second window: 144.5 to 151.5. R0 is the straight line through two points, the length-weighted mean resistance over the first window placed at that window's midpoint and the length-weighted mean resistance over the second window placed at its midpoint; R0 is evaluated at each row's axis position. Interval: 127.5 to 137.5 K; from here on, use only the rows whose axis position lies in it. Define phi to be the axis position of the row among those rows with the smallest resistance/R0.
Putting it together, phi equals 137.0 K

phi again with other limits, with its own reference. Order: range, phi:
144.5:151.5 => 147.0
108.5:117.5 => 111.0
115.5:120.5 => 116.0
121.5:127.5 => 122.0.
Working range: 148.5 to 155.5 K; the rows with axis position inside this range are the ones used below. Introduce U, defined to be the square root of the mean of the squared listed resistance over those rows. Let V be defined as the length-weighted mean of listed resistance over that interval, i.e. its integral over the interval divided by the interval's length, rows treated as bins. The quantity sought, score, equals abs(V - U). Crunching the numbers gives 0.0030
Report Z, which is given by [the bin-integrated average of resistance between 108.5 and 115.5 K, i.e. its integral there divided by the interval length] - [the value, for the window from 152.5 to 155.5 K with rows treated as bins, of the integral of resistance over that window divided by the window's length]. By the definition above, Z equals 0.79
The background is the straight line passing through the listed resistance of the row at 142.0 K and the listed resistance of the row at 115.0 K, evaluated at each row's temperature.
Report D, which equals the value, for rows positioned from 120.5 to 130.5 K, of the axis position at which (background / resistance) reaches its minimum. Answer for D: 126.0 K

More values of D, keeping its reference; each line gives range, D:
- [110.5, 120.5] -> 119.0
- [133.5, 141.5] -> 134.0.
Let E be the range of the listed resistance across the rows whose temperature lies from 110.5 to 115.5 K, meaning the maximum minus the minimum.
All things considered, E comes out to 0.7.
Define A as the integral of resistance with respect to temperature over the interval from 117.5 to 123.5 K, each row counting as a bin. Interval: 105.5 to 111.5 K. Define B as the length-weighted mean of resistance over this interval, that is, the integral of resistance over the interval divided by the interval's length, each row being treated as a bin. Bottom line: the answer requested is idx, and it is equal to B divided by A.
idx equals 0.154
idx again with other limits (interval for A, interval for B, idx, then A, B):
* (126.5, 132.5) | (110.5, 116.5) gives 0.157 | 116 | 18.2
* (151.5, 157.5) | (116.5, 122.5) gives 0.190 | 102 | 19.3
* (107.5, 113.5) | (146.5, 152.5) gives 0.162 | 108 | 17.5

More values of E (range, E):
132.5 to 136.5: 0.2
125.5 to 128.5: 0.9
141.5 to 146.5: 0.7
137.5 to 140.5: 0.5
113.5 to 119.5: 1.7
